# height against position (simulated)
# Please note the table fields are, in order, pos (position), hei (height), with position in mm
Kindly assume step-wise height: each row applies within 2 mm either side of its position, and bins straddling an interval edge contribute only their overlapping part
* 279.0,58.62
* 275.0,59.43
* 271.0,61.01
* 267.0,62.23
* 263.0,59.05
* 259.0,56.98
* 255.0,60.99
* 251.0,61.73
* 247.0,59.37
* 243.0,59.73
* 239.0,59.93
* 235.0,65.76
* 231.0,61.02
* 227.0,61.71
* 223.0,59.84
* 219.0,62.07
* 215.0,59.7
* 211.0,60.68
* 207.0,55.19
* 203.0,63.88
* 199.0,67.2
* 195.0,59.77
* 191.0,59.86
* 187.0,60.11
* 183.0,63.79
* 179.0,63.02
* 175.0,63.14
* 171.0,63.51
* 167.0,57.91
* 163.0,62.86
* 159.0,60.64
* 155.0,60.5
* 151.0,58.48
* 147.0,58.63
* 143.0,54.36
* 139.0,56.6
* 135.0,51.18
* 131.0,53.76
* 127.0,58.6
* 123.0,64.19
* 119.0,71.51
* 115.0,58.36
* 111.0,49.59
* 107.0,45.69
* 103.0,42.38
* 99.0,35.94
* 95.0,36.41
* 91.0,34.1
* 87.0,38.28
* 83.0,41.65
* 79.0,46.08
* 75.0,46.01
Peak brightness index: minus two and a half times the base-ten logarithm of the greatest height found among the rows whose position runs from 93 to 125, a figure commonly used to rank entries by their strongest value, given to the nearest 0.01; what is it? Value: -4.64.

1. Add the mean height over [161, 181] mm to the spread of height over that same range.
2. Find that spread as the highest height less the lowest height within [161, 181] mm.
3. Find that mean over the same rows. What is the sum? 67.7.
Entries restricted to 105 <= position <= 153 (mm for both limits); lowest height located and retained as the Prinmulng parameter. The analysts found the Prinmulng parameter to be 45.69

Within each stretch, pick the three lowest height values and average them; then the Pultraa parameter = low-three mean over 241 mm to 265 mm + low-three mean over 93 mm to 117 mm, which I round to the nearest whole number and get 97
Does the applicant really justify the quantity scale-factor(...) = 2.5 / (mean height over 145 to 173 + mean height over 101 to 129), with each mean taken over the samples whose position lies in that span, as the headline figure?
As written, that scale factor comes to 0.0215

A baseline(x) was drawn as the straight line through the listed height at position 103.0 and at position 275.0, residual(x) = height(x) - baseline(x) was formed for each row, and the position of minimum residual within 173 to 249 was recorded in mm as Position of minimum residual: 207.0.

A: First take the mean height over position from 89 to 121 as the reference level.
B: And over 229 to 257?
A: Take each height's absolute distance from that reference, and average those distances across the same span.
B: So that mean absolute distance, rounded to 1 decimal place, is 14.5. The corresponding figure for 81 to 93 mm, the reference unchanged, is 8.7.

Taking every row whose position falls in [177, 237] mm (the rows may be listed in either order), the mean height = 61.6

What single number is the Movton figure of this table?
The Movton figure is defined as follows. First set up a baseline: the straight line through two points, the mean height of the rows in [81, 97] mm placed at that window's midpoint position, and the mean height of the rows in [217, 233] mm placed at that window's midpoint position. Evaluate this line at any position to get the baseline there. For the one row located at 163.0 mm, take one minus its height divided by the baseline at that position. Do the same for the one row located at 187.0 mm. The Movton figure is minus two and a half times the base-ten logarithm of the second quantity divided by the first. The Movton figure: 1.0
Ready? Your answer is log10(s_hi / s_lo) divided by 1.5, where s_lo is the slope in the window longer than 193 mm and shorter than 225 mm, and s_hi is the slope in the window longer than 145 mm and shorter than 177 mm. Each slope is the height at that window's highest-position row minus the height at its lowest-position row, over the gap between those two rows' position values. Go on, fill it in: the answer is 1.2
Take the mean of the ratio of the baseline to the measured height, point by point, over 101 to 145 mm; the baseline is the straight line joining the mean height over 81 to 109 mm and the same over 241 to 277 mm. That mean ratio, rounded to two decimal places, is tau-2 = 0.79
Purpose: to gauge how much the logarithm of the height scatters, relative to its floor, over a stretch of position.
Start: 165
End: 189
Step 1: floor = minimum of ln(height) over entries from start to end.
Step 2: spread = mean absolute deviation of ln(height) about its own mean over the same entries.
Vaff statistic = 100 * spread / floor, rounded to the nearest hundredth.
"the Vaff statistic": 0.78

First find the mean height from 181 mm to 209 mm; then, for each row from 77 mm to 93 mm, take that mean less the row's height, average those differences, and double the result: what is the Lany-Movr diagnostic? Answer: 43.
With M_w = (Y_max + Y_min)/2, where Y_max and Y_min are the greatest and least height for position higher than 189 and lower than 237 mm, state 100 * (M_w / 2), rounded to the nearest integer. 3060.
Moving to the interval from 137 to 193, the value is 2954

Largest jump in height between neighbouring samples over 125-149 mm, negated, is -5.4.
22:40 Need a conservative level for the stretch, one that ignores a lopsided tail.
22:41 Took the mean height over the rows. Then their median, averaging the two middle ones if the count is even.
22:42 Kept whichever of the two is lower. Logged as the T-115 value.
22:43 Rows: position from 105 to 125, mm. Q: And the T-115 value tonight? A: 57.9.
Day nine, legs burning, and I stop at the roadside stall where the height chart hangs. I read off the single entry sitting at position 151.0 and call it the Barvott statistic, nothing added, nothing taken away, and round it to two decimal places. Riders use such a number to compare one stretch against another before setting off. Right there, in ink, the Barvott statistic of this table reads 58.48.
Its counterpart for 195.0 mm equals 59.77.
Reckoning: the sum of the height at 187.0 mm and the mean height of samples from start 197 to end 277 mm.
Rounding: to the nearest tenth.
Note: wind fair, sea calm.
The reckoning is 121.0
